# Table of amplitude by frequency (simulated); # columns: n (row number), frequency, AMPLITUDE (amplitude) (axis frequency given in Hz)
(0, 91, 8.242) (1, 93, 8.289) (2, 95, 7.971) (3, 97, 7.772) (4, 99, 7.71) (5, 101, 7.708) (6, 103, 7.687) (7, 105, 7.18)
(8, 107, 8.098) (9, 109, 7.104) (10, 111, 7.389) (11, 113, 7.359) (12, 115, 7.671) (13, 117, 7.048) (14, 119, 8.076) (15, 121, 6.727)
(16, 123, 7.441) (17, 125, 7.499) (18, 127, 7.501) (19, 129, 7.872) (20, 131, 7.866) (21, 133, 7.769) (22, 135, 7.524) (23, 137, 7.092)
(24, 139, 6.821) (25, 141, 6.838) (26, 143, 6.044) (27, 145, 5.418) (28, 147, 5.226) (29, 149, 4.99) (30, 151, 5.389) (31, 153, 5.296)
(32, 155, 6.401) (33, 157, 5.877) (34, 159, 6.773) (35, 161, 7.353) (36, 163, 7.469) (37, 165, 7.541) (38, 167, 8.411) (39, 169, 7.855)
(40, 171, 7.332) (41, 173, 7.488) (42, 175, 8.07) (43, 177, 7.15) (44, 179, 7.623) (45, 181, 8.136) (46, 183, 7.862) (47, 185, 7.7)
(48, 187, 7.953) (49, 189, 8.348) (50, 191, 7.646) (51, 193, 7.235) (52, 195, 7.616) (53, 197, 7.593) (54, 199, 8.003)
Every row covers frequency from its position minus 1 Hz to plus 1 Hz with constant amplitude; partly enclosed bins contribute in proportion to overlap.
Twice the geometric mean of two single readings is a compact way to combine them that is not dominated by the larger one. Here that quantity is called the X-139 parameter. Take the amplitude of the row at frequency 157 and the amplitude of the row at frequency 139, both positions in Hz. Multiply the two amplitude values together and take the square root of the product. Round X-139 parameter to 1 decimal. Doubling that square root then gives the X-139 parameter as 12.7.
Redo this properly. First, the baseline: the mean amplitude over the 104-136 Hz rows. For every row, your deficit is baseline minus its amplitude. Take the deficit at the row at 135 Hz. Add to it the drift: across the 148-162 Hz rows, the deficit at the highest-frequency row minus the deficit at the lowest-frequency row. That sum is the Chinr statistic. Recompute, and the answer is -2.4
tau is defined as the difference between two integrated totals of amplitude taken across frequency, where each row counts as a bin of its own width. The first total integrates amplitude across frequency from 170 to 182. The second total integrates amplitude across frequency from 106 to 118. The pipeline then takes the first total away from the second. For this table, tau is -2.3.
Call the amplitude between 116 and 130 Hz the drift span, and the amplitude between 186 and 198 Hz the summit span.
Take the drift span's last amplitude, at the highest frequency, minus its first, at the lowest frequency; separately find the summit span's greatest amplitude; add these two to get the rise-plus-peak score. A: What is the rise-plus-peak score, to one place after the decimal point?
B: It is 9.2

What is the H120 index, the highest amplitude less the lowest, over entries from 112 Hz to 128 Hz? 1.3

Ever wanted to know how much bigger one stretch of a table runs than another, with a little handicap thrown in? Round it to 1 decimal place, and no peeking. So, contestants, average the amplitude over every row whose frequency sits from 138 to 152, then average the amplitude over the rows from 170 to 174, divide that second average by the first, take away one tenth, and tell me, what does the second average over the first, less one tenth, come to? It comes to 1.2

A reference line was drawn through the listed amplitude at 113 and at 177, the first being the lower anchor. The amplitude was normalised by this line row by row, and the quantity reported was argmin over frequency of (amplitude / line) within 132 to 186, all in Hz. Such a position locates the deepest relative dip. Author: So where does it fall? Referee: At 149 Hz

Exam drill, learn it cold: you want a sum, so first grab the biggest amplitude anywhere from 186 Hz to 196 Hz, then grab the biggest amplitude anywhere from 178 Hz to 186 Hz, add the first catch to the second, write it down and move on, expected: 16.5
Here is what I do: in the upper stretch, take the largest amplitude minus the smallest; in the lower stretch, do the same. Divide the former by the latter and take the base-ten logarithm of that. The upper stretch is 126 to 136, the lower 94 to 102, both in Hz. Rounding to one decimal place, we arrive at 0.1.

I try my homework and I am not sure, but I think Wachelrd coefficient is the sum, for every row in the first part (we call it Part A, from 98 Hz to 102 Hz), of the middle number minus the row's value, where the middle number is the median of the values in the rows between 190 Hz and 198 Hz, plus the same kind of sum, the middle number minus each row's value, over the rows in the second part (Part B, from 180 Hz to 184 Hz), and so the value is -1.0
